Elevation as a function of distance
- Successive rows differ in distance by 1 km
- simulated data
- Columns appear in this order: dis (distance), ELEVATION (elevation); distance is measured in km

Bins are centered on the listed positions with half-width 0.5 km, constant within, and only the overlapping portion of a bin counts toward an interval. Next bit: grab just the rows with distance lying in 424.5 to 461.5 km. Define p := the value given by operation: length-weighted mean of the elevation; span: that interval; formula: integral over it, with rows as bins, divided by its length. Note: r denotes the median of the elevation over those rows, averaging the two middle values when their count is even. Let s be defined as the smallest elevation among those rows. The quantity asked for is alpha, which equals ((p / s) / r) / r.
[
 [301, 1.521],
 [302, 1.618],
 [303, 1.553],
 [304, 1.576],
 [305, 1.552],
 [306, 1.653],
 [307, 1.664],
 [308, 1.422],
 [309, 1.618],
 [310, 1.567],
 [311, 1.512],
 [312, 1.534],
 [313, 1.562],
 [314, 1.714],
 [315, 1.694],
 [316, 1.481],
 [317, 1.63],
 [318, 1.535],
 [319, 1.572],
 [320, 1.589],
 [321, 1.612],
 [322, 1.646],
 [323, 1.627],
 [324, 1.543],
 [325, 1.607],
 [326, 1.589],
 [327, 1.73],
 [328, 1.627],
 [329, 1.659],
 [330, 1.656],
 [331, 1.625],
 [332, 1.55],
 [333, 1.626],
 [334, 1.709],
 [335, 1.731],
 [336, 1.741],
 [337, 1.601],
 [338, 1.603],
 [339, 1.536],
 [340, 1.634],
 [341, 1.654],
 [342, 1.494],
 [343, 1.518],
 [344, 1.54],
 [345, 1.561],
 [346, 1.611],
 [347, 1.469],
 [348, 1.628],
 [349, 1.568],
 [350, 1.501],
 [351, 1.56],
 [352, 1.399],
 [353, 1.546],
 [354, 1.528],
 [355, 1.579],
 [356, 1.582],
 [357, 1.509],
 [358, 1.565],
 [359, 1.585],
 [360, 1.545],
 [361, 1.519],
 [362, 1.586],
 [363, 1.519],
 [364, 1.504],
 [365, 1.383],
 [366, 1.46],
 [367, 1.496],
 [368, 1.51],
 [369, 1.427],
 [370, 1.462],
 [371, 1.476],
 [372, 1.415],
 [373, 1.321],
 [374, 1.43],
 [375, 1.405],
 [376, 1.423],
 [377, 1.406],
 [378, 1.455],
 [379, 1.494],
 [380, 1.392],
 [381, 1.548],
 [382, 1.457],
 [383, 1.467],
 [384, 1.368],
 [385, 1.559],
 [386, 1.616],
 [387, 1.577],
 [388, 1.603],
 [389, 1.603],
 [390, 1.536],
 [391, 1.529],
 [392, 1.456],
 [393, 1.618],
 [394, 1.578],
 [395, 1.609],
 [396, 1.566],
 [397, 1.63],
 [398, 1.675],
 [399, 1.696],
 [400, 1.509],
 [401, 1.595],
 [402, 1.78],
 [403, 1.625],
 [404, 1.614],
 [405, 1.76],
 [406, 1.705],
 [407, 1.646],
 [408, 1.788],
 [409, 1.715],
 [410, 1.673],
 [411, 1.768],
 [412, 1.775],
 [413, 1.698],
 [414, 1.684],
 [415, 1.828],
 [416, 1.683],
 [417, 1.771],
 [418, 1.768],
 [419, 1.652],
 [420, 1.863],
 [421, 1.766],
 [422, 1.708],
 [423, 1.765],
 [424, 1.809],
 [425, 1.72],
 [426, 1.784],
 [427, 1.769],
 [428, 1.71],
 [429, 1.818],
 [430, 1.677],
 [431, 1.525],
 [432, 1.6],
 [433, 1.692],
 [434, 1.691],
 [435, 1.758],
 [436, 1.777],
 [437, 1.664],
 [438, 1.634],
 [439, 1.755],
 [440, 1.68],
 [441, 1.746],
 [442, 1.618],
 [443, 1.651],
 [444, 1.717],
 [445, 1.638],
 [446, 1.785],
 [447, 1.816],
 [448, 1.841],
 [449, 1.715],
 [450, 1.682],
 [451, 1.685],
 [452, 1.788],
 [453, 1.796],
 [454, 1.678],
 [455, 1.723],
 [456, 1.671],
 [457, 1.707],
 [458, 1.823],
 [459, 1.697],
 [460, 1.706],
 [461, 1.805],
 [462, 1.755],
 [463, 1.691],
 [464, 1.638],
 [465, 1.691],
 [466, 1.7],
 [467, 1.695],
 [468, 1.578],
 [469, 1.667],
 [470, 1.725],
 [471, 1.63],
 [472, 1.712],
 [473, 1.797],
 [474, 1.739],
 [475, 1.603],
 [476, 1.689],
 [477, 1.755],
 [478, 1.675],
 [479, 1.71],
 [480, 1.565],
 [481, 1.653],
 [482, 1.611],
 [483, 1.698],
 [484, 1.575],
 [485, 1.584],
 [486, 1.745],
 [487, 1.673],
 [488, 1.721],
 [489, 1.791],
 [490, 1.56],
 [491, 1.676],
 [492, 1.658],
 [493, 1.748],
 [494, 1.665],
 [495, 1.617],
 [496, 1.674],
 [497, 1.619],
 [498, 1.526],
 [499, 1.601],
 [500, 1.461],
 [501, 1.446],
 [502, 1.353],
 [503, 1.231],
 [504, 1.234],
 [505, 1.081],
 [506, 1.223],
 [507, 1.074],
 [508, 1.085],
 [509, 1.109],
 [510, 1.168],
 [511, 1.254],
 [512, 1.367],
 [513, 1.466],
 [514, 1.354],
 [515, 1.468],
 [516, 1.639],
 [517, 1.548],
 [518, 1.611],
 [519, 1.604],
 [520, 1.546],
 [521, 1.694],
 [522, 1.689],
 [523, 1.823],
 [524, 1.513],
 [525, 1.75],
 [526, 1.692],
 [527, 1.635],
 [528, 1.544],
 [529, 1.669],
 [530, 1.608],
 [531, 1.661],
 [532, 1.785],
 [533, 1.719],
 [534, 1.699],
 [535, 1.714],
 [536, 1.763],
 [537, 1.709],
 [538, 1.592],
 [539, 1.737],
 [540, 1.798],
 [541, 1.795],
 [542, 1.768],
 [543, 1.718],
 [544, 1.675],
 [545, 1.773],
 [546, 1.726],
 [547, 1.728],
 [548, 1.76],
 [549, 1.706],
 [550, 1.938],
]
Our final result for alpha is 0.39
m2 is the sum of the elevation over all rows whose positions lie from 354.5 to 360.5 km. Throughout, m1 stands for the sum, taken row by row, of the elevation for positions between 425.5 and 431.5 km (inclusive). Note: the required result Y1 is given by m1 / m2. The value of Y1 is 1.10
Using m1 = 10.3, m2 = 9.4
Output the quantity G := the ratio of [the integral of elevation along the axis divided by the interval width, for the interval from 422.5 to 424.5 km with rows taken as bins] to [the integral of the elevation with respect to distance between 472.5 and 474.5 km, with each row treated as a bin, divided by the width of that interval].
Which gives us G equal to 1.01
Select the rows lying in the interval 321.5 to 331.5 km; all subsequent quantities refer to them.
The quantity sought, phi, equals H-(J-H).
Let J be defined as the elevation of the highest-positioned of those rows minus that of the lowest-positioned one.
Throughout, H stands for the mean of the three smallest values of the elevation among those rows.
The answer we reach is 3.18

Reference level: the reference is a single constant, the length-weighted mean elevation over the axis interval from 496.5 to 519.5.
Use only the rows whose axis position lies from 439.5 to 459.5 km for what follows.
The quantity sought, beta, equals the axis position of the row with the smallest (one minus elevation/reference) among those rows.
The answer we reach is 448 km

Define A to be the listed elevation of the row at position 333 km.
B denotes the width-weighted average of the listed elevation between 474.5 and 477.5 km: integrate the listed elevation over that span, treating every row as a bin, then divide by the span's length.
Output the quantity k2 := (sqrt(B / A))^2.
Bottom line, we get 1.03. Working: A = 1.626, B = 1.68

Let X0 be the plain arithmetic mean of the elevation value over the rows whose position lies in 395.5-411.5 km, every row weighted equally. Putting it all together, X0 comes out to 1.67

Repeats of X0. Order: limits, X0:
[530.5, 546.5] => 1.73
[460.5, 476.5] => 1.69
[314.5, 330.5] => 1.61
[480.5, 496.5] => 1.67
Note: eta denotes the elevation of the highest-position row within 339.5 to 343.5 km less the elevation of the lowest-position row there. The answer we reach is -0.116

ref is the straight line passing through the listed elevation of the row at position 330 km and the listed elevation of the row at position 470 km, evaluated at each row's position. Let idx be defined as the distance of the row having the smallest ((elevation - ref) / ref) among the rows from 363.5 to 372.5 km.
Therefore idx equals 365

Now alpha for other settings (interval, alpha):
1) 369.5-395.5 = 0.52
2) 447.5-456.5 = 0.35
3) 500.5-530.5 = 0.61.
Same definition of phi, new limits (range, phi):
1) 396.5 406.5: 3.07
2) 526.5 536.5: 3.06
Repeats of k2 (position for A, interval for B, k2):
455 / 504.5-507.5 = 0.65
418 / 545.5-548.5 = 0.98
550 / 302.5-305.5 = 0.81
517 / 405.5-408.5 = 1.11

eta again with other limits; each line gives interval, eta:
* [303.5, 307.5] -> 0.088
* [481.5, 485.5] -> -0.027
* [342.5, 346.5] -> 0.093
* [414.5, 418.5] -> -0.060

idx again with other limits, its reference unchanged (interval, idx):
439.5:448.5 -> 442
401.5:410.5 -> 404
